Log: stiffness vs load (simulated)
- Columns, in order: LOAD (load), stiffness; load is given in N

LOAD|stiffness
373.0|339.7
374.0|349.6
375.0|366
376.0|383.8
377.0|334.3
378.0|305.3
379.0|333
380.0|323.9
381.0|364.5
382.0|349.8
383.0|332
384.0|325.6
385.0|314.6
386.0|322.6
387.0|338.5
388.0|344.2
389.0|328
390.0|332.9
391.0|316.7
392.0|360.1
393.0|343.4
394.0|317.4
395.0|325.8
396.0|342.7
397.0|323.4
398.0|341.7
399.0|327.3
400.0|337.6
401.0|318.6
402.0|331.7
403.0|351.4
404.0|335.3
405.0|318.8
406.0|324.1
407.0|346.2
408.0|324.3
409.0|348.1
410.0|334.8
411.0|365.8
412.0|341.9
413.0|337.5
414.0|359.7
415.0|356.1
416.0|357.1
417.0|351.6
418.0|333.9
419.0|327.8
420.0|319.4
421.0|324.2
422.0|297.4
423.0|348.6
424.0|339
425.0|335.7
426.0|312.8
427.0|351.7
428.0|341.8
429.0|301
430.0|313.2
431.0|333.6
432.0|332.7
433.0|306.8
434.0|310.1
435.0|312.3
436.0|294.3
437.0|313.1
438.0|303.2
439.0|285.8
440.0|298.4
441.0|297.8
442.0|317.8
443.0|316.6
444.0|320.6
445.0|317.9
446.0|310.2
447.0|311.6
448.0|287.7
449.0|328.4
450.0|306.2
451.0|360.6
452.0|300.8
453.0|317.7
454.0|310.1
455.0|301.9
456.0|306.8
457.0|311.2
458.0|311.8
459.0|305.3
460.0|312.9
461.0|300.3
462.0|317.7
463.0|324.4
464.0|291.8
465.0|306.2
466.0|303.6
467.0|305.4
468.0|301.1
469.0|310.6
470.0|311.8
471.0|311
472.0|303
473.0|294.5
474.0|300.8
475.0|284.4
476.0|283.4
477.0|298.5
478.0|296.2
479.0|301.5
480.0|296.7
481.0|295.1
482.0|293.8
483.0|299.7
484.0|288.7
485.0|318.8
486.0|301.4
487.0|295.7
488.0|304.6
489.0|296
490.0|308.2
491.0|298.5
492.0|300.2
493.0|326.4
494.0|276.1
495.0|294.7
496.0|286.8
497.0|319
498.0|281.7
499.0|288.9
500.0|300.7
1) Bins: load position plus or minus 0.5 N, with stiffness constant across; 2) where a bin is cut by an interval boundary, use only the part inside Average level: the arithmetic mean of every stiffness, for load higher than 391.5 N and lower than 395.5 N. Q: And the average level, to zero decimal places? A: 337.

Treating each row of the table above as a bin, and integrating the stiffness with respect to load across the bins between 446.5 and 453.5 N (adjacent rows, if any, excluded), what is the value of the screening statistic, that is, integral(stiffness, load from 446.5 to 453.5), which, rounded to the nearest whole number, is 2213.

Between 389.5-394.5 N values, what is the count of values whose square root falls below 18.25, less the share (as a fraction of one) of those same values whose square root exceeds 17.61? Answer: 2.0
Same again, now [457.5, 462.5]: 4.4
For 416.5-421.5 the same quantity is 2.0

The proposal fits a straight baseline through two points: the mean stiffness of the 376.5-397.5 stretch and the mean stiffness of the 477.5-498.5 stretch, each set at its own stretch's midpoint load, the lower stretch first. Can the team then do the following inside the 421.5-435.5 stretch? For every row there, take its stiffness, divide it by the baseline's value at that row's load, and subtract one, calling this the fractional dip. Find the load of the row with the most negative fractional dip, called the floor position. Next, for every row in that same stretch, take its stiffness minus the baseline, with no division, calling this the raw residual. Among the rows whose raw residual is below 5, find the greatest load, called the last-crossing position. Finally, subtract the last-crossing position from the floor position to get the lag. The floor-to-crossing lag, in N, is -13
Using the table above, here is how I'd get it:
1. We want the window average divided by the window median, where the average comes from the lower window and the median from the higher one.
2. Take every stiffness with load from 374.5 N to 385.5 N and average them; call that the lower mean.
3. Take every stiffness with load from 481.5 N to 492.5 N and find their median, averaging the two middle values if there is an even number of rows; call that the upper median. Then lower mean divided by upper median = 1.13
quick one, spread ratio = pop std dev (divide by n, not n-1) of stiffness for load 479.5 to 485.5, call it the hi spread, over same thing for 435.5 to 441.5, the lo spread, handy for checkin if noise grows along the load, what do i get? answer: 1.1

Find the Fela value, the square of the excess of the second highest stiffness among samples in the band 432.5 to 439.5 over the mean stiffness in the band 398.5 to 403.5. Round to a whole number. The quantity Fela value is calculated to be 442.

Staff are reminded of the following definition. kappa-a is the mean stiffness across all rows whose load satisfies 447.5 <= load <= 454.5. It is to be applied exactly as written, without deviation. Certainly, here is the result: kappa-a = 316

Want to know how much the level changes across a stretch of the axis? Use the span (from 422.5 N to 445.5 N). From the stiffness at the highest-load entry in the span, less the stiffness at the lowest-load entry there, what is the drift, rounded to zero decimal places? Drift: -31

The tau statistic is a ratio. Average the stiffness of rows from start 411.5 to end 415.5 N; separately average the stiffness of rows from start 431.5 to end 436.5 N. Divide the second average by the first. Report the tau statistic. 0.89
